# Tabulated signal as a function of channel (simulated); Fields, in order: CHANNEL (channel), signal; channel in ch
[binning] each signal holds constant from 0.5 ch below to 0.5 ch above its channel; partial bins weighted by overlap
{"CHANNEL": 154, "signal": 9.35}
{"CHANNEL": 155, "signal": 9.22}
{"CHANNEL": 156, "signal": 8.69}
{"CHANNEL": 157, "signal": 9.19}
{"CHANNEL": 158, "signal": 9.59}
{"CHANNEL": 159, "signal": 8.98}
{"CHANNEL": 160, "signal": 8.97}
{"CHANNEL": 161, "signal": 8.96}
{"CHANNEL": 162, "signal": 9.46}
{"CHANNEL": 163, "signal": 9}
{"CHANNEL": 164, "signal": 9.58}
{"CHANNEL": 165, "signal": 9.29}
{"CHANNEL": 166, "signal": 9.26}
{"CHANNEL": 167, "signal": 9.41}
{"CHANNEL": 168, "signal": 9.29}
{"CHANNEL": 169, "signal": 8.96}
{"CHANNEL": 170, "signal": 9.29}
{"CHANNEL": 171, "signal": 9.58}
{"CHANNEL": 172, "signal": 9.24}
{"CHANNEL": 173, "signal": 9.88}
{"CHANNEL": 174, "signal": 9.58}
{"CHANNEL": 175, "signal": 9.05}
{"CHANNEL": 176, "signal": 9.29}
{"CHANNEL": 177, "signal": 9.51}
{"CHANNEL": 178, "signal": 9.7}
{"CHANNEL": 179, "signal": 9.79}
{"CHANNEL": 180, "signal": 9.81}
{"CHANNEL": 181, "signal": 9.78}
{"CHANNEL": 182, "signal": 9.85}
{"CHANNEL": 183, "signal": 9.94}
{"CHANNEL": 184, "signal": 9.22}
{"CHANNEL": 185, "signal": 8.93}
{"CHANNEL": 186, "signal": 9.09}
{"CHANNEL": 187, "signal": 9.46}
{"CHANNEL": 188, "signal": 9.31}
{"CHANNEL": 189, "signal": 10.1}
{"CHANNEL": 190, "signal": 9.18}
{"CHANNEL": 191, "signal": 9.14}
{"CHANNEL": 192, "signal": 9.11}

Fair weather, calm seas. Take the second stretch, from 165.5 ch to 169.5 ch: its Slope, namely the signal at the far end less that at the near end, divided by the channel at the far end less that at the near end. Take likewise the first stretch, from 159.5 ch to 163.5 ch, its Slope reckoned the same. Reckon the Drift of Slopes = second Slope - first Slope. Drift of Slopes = -0.11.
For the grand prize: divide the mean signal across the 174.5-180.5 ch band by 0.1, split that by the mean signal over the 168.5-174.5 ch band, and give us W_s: 10.1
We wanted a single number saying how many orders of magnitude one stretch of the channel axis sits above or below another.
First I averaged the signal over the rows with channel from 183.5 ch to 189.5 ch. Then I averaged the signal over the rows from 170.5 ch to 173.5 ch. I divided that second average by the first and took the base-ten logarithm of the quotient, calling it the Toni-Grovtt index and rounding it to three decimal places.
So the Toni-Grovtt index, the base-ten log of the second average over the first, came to 0.010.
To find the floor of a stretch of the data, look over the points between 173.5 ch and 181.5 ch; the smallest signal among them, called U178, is 9.05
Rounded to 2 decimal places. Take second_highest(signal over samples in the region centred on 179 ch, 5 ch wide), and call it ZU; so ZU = 9.79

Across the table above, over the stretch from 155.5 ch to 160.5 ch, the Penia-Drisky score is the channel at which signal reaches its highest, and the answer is 158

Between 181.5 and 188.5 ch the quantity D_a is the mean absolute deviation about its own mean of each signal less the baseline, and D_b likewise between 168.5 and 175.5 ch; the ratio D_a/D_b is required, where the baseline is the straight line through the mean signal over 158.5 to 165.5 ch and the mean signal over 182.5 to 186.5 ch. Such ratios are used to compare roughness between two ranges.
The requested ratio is 1.15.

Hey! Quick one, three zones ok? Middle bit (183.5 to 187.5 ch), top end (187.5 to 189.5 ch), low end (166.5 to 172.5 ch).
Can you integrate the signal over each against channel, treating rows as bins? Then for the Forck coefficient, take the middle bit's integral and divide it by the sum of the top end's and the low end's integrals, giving 0.49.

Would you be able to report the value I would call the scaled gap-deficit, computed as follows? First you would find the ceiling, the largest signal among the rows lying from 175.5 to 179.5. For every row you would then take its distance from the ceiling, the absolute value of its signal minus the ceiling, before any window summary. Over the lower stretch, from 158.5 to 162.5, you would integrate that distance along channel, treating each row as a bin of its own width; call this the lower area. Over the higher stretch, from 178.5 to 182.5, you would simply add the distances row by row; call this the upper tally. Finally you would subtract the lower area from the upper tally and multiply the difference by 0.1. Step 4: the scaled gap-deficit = -0.27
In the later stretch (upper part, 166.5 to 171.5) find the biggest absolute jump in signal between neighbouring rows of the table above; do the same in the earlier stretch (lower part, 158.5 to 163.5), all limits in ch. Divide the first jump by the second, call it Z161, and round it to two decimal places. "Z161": 0.66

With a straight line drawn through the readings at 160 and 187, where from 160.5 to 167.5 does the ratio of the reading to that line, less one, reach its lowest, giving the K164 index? 161 ch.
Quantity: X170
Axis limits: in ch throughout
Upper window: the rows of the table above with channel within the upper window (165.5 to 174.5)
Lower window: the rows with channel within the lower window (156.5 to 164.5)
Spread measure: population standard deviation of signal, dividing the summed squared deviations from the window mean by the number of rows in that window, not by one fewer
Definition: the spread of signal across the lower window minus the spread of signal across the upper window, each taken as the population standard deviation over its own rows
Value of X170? 0.02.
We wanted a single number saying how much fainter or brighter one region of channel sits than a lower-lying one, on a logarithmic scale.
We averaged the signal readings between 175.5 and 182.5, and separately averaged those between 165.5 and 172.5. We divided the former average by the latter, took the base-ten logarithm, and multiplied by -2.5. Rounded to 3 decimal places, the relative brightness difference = -0.044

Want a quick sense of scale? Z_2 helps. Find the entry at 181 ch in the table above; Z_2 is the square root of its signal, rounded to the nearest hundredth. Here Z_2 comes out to 3.13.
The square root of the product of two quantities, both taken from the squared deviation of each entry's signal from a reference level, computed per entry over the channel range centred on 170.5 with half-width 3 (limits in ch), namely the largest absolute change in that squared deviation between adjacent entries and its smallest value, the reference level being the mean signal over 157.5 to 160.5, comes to 0.042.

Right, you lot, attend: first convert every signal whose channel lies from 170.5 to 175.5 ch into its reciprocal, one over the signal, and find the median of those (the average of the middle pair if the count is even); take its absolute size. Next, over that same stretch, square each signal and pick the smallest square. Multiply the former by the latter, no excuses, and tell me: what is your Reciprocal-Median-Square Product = 8.5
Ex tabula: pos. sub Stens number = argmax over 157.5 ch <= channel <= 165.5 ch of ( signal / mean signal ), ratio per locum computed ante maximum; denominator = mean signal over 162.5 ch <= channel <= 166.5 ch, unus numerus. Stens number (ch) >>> 158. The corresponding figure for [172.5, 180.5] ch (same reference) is 173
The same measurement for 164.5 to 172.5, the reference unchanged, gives 171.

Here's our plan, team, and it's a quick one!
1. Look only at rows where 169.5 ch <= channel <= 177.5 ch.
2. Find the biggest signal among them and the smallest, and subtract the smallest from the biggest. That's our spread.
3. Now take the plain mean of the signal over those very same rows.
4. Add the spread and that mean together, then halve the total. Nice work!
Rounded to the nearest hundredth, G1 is 5.13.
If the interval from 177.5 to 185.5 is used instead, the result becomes 5.32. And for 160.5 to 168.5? 4.95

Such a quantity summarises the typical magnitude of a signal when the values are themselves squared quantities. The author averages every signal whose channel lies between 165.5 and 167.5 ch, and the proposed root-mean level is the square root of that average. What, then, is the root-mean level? 3.06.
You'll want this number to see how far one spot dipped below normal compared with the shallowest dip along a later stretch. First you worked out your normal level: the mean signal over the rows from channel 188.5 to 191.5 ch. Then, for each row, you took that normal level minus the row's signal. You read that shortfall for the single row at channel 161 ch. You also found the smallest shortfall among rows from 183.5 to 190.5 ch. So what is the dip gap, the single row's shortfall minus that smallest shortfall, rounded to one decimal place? 1.1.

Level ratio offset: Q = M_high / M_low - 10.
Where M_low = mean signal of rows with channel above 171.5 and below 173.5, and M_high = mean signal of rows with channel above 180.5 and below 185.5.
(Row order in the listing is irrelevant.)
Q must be -9.00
